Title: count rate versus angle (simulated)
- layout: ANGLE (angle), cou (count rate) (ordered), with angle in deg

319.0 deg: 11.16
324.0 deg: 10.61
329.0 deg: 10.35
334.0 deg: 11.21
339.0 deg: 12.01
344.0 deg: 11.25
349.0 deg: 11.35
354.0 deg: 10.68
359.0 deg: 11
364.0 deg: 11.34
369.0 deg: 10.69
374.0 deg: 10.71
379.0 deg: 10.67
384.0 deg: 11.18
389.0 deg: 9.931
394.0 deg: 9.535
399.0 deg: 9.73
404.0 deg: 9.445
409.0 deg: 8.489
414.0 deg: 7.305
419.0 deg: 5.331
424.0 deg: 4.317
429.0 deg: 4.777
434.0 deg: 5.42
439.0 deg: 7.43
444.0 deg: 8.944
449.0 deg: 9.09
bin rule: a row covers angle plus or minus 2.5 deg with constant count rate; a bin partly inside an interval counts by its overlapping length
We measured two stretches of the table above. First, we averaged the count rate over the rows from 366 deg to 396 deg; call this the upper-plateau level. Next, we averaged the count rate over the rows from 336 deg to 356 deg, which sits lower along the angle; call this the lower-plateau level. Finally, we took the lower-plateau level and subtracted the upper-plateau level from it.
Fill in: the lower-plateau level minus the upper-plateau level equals 0.9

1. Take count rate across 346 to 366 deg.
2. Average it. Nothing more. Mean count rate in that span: 11.1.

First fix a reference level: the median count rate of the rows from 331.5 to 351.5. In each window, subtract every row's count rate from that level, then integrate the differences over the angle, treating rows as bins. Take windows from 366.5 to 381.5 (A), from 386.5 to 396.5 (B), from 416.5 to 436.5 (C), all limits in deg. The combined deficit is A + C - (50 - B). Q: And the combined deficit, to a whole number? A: 102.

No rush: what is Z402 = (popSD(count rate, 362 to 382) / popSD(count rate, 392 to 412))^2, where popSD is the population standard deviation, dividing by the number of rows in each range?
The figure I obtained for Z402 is 0.35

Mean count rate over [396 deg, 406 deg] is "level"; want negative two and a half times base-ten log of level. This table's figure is -2.5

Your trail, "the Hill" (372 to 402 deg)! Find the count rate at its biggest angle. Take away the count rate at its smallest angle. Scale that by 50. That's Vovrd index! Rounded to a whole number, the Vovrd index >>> -49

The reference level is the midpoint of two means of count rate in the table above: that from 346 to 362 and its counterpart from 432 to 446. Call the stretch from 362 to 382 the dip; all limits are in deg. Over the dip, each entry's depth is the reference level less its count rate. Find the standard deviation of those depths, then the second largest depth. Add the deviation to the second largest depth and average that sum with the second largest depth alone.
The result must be -1.4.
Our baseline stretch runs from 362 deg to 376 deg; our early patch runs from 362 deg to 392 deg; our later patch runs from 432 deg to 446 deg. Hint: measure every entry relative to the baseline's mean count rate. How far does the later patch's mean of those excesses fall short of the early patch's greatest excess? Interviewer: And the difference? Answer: 4.1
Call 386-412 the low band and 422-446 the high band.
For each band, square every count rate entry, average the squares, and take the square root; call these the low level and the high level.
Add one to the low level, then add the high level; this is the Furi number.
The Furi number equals 17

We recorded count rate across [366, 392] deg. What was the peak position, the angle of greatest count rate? 384.0 deg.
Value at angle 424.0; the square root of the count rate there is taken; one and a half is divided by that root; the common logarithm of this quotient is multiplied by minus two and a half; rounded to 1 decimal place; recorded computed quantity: 0.4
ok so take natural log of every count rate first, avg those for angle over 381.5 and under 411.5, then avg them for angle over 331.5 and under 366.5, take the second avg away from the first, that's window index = -0.15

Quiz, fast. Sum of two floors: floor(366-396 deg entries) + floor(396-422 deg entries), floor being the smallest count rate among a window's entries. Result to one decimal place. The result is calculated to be 14.9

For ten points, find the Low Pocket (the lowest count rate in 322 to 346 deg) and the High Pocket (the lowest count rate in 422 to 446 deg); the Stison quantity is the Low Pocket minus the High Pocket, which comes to 6.0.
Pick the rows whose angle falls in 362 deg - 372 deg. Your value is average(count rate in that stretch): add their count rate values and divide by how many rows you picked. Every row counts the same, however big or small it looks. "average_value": 11.0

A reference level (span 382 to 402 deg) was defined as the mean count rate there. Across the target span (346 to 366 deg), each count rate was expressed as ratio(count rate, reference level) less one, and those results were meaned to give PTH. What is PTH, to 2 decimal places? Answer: 0.10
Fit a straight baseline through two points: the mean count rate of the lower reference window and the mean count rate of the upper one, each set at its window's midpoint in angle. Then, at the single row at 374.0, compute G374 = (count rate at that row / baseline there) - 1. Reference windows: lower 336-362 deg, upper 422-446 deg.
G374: 0.097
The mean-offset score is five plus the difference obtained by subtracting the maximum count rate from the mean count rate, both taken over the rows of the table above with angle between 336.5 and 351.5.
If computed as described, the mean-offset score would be 4.5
